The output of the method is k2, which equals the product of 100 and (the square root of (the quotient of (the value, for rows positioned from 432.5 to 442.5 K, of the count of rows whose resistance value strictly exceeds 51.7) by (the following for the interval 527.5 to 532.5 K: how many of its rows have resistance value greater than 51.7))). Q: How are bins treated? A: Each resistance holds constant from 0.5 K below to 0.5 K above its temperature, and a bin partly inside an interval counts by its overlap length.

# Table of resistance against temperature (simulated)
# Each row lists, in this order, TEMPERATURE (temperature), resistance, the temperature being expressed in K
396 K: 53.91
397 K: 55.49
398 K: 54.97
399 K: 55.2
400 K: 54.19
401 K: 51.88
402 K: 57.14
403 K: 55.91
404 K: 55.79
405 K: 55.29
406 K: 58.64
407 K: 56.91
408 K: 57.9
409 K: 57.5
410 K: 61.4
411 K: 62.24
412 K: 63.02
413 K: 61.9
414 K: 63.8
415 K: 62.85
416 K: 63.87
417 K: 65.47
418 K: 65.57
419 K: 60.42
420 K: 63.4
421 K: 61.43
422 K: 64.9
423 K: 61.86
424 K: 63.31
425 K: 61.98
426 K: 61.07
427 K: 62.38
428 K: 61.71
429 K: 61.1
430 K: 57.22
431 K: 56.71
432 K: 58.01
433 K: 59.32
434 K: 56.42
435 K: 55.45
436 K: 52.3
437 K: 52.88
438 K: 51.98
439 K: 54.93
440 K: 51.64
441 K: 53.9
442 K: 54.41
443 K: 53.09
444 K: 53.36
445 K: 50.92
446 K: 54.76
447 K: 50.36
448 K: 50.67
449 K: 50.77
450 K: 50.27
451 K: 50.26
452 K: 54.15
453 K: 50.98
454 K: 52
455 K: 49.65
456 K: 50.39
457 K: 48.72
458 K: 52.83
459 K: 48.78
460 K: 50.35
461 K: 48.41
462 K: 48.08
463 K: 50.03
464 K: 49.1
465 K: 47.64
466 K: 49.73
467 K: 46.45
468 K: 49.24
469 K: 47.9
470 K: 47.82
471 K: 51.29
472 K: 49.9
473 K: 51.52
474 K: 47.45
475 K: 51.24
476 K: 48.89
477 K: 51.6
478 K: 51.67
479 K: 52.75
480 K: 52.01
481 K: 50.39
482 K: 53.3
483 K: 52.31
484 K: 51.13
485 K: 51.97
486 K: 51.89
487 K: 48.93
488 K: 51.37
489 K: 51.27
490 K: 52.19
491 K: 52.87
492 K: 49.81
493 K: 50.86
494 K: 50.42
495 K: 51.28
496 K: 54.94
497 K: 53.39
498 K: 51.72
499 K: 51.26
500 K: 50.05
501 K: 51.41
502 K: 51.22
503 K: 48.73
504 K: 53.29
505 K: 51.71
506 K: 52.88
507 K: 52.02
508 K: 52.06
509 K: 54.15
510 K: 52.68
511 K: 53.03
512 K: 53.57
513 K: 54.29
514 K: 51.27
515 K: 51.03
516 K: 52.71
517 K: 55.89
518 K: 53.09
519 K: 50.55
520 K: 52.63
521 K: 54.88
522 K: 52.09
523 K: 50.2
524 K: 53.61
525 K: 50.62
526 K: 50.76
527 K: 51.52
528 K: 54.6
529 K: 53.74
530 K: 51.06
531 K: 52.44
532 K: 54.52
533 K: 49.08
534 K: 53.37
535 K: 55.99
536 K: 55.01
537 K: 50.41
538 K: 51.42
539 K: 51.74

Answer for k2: 150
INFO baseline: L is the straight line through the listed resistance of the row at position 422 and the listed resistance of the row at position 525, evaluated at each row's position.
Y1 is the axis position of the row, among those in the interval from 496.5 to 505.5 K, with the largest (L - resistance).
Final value 503 K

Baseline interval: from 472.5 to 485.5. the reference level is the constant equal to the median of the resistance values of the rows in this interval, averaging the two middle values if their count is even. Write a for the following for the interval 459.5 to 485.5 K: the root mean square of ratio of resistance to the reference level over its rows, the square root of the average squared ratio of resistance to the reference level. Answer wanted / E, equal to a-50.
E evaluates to -49.03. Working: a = 0.97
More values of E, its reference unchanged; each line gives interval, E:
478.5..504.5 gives -49.00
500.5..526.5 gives -48.99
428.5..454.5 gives -48.96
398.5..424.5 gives -48.83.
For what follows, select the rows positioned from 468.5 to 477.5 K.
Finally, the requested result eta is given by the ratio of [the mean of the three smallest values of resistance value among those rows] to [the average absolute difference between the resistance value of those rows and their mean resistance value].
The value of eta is 31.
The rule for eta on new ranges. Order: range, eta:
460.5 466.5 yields 61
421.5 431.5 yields 33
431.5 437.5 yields 24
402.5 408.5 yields 52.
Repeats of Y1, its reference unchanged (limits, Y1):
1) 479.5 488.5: 487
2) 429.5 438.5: 438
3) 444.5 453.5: 447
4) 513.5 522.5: 515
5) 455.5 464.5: 457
